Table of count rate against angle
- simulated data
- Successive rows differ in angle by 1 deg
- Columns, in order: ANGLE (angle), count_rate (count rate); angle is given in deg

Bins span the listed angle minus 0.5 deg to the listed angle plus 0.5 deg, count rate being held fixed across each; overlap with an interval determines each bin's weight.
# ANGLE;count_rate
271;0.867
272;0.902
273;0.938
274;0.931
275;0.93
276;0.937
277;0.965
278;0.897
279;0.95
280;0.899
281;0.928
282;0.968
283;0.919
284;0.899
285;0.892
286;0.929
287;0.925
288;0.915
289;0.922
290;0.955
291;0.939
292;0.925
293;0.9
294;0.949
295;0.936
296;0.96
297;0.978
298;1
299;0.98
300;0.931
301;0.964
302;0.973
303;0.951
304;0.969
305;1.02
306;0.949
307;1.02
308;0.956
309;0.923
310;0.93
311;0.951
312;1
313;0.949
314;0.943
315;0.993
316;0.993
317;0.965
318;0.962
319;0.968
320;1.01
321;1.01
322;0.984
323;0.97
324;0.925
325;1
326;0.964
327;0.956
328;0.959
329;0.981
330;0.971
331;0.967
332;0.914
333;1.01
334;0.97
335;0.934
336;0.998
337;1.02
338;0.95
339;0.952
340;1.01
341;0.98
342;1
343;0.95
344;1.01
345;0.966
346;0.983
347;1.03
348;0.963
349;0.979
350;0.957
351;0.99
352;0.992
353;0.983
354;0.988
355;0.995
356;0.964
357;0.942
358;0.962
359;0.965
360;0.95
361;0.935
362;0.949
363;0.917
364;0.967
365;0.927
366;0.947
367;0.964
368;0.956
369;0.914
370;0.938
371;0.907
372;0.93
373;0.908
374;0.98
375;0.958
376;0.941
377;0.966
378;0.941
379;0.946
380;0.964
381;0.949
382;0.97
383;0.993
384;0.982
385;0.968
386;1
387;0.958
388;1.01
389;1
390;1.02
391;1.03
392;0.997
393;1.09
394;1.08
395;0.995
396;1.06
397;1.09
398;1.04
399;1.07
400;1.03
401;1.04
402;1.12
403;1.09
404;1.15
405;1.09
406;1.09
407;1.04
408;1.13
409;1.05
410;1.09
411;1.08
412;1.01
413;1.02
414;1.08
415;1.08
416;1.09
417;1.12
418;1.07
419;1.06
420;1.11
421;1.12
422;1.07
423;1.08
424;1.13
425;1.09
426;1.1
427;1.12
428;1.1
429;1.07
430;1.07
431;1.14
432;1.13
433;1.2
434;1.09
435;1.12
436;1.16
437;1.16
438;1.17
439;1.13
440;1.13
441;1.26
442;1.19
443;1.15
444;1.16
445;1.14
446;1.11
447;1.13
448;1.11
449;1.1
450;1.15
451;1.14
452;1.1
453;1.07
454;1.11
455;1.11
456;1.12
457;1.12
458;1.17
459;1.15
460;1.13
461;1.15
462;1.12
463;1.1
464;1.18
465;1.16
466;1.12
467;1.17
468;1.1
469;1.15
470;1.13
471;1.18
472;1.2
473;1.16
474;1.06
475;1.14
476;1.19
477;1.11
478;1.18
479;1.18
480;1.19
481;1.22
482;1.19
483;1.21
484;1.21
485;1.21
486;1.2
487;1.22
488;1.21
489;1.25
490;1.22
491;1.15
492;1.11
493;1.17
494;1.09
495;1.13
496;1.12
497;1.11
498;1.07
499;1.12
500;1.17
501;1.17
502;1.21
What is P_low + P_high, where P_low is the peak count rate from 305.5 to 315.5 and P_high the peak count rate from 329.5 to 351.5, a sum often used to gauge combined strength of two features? 2.05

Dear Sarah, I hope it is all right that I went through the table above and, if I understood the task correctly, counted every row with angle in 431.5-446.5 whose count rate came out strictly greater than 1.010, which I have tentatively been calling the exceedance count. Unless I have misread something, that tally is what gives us 15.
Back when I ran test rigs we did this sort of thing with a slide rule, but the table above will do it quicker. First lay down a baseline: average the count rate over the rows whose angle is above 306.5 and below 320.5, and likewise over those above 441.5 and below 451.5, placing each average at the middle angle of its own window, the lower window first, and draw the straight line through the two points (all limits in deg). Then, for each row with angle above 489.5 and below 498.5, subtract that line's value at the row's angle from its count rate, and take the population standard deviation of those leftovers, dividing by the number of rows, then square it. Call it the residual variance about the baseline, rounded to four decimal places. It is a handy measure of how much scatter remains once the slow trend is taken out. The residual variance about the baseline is 0.0020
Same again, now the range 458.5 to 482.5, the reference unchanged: 0.0012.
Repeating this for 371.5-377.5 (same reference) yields 0.0005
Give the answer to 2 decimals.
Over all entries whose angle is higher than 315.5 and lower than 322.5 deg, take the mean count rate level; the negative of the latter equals -0.98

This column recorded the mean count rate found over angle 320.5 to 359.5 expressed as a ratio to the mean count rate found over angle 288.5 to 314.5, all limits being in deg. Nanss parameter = 1.02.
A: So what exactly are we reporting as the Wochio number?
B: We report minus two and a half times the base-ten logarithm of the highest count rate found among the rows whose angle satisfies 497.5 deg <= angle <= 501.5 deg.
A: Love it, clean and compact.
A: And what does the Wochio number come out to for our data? -0.17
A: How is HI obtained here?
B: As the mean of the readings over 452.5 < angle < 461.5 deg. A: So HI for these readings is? 1.13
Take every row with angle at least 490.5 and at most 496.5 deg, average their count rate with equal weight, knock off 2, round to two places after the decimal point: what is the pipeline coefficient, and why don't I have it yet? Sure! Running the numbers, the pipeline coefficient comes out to -0.87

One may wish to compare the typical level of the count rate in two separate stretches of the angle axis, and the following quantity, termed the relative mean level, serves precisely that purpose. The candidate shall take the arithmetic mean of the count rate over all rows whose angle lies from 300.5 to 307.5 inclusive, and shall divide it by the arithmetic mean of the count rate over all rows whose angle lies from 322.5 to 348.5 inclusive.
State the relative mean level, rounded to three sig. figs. 1.00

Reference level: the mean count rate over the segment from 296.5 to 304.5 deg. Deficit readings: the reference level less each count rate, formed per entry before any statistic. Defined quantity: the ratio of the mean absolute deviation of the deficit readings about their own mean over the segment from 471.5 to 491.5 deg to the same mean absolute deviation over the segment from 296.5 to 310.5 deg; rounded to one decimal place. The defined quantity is 1.3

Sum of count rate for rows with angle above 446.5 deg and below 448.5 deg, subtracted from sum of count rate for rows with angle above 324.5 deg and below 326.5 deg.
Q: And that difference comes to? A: -0.28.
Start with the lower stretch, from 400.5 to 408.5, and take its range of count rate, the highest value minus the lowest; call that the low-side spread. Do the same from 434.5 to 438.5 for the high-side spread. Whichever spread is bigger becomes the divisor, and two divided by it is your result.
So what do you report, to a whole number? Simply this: 18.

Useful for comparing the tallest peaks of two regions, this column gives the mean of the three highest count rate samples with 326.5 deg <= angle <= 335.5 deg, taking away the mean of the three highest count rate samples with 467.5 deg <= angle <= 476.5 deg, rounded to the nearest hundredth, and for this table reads -0.20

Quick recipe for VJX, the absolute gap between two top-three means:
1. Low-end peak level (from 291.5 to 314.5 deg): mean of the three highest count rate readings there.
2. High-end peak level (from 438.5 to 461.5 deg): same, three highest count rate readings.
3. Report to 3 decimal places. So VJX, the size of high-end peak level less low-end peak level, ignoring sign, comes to 0.193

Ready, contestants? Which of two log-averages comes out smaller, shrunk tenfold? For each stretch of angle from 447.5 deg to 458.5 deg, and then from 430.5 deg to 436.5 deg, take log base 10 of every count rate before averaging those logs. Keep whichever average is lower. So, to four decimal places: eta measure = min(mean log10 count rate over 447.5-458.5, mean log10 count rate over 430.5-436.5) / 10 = 0.0048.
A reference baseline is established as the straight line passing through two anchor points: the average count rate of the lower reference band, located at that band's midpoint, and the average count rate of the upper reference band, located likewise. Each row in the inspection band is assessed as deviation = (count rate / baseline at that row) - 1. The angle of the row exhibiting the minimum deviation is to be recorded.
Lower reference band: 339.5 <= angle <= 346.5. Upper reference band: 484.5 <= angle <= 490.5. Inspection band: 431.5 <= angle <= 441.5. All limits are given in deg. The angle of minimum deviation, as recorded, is 434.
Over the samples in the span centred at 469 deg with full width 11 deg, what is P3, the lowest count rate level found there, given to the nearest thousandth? 1.060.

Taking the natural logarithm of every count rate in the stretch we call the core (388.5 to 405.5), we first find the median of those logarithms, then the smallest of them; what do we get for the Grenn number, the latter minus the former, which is -0.063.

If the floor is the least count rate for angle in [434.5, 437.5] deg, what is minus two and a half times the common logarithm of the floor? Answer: -0.123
